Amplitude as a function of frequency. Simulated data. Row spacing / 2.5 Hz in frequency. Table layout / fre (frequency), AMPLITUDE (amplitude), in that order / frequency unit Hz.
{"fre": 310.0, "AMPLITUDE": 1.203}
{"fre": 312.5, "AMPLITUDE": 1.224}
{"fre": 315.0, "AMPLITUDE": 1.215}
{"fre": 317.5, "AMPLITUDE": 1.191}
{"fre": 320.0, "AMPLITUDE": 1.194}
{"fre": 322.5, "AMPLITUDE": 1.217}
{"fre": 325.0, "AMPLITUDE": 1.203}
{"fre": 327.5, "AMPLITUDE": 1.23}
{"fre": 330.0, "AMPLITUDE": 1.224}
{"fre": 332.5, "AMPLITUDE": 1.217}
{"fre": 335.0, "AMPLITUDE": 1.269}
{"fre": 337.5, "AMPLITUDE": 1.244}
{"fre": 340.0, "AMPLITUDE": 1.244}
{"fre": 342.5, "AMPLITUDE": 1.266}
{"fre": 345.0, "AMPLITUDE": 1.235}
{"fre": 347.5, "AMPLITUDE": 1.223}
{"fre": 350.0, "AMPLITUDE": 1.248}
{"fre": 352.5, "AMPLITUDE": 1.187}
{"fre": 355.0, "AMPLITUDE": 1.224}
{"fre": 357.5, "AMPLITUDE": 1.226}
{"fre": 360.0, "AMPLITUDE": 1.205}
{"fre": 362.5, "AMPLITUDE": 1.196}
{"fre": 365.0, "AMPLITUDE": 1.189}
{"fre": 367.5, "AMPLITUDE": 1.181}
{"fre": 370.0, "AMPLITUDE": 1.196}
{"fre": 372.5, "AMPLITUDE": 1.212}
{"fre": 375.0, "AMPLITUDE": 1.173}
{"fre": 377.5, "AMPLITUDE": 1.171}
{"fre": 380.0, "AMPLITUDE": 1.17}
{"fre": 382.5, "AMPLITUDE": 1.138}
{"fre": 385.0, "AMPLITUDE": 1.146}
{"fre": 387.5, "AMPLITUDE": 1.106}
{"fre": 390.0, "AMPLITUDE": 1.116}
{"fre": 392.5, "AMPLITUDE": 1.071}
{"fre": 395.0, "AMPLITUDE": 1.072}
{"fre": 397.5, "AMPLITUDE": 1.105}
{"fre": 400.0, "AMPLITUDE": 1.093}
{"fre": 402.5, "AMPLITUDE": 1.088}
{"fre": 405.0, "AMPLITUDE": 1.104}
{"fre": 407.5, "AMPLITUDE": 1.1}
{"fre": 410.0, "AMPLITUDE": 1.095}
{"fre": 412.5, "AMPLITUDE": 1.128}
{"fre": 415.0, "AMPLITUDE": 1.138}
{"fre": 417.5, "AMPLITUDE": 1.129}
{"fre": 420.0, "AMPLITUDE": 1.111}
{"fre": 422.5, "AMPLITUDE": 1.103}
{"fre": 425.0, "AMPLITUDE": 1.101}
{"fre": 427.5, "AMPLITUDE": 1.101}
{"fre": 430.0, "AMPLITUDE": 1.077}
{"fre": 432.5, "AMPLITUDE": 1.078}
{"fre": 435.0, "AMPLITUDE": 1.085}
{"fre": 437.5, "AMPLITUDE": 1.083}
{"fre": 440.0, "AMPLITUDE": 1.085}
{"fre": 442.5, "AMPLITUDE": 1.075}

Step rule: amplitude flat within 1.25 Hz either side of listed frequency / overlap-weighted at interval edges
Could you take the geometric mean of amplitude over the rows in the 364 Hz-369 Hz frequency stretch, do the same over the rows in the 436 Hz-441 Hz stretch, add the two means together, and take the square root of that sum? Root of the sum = 1.51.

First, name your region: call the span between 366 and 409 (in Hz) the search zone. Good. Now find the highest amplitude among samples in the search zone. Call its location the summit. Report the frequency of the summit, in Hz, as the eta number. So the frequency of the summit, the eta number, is 372.5 Hz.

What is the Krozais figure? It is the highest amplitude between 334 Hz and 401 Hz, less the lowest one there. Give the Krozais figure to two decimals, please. 0.20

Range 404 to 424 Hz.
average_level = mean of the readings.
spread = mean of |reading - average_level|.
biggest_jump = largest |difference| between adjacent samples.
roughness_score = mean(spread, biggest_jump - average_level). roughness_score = -0.533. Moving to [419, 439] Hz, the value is -0.528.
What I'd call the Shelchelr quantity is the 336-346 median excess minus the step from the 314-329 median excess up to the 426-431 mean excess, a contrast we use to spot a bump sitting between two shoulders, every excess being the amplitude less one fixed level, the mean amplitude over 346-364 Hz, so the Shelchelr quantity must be 0.15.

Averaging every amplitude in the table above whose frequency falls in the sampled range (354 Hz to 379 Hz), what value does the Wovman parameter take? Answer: 1.20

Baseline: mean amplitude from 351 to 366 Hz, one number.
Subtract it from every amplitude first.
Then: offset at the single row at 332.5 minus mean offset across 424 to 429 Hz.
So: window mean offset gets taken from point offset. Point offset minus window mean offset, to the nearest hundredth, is 0.12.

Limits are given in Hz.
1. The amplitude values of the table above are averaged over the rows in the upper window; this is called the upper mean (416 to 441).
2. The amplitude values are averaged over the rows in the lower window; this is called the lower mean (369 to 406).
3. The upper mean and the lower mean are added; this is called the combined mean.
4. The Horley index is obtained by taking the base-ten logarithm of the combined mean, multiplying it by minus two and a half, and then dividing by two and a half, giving -0.348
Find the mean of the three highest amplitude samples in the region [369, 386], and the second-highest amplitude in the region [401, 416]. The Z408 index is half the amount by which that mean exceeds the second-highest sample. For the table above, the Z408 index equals 0.033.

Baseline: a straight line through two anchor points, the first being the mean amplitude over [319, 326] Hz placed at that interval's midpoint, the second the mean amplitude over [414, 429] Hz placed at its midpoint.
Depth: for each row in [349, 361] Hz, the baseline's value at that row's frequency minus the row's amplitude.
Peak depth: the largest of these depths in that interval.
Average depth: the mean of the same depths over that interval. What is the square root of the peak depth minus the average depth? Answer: 0.182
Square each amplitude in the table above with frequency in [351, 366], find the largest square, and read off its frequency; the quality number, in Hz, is 357.5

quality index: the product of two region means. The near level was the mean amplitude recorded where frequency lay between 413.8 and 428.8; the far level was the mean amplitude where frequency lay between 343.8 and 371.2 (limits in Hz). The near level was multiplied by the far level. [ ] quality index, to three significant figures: 1.35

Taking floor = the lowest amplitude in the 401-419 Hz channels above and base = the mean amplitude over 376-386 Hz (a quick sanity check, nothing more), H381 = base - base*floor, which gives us -0.102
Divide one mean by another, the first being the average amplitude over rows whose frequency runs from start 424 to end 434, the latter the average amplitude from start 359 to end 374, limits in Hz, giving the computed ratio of 0.91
